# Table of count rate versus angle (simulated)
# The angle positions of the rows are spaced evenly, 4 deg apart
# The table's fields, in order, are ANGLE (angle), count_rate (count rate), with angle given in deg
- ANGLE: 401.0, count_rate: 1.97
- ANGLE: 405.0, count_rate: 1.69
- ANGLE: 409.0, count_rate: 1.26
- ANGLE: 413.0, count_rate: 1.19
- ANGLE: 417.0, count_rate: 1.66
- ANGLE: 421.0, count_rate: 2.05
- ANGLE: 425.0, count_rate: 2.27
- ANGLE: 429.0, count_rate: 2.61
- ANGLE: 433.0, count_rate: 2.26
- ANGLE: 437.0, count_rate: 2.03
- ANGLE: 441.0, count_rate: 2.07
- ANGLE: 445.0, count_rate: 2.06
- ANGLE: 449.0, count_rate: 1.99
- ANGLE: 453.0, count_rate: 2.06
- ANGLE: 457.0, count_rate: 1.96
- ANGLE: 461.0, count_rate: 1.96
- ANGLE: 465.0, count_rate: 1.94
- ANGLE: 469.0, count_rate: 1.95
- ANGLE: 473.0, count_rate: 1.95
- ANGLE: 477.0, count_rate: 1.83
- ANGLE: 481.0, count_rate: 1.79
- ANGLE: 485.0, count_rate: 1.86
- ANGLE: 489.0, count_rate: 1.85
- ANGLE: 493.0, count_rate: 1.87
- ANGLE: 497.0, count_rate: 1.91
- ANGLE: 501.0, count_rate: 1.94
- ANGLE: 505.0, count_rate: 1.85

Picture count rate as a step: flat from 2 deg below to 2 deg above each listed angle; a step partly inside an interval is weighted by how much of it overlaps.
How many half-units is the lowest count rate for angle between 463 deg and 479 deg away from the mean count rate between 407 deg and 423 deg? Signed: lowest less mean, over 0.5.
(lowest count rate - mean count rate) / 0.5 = 0.6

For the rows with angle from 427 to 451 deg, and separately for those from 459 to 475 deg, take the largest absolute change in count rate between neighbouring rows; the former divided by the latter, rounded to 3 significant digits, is 17.5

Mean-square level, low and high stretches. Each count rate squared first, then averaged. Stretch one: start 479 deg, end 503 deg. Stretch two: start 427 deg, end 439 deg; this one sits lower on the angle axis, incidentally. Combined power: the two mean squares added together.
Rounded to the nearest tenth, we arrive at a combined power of 8.8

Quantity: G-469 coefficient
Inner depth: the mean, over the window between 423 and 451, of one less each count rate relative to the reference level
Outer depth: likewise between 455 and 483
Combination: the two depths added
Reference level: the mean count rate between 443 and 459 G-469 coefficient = -0.03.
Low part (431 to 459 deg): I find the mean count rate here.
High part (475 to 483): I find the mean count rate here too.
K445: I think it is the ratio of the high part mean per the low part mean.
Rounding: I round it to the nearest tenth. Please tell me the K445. 0.9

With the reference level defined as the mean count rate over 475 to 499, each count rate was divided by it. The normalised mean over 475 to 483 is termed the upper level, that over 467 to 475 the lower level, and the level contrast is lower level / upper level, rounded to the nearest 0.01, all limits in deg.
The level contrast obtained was 1.08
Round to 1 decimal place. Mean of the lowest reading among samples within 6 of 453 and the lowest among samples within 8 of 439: 2.0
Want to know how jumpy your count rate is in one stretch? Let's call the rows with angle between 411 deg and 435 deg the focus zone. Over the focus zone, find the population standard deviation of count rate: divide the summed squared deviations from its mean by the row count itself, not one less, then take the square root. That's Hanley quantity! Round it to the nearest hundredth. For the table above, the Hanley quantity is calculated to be 0.46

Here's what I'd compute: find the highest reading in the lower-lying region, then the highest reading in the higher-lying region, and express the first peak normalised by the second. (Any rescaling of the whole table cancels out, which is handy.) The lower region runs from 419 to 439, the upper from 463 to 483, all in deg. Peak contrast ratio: 1.34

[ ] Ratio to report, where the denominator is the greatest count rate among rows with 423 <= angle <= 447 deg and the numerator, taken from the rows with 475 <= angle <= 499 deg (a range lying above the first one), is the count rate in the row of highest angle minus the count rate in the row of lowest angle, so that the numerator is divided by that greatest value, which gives 0.031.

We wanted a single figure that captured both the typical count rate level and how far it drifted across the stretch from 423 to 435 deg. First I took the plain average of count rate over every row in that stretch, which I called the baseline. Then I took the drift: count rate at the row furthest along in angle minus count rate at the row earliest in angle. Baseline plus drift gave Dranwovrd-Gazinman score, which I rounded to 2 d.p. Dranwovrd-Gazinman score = 2.37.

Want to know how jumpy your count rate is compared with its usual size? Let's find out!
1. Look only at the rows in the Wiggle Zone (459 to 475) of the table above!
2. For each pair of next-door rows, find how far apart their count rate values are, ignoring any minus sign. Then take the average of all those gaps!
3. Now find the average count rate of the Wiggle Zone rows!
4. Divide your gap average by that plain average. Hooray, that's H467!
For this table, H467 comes 0.005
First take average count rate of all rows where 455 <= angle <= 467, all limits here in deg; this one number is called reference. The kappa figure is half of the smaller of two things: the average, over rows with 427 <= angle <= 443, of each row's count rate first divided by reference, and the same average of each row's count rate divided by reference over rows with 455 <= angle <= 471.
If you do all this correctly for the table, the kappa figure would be 0.500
